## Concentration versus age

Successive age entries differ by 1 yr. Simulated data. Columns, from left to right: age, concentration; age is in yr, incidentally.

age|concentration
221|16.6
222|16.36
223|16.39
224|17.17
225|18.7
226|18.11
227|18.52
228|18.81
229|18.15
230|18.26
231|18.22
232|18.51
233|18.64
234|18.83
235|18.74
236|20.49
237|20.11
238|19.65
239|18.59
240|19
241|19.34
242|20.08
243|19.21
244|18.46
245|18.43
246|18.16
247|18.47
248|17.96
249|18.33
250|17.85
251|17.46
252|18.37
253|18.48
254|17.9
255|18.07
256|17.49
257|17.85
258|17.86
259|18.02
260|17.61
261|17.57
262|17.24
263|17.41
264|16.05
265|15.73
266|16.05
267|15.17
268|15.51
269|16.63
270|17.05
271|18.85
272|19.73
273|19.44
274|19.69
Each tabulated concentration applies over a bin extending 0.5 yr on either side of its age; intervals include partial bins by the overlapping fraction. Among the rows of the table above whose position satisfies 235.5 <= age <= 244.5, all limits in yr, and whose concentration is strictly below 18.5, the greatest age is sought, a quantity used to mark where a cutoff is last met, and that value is 244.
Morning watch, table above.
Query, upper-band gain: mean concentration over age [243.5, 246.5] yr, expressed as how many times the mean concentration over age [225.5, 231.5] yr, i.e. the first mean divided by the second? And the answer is 1.00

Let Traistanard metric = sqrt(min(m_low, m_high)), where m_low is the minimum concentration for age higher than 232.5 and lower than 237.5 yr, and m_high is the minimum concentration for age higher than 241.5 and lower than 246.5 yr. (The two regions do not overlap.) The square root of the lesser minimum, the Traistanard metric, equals 4.26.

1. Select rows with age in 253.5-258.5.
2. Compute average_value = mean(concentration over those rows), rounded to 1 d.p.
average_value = 17.8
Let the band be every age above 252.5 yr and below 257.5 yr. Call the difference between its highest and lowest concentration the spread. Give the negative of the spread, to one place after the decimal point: -1.0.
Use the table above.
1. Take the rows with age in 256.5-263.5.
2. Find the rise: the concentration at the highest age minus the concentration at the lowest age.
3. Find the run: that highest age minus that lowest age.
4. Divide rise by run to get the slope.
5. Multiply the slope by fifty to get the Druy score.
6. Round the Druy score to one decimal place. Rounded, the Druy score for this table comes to -3.7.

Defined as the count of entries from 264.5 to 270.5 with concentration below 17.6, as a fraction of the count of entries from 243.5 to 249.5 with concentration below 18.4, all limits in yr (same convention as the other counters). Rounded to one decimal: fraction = 2.0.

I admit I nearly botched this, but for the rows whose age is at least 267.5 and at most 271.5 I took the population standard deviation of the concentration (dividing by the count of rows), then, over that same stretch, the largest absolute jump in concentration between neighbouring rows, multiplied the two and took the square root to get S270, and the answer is 1.5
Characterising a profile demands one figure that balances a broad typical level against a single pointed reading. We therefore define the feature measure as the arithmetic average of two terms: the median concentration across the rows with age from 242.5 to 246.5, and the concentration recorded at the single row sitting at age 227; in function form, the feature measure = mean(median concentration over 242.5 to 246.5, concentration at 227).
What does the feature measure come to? 18.5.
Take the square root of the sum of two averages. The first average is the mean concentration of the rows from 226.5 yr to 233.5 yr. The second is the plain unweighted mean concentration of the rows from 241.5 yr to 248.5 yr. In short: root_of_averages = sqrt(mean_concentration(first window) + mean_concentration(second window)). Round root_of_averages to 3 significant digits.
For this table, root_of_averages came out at 6.09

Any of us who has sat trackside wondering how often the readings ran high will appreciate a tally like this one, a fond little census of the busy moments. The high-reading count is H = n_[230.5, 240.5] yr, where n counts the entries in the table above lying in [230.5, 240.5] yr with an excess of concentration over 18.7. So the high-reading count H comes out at 6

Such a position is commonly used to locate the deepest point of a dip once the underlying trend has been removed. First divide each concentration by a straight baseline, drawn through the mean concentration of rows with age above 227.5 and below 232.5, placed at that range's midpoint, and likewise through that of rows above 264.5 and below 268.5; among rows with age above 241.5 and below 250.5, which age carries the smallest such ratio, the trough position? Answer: 248 yr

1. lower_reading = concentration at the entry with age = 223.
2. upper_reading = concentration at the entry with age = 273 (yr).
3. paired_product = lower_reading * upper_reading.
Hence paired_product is 319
